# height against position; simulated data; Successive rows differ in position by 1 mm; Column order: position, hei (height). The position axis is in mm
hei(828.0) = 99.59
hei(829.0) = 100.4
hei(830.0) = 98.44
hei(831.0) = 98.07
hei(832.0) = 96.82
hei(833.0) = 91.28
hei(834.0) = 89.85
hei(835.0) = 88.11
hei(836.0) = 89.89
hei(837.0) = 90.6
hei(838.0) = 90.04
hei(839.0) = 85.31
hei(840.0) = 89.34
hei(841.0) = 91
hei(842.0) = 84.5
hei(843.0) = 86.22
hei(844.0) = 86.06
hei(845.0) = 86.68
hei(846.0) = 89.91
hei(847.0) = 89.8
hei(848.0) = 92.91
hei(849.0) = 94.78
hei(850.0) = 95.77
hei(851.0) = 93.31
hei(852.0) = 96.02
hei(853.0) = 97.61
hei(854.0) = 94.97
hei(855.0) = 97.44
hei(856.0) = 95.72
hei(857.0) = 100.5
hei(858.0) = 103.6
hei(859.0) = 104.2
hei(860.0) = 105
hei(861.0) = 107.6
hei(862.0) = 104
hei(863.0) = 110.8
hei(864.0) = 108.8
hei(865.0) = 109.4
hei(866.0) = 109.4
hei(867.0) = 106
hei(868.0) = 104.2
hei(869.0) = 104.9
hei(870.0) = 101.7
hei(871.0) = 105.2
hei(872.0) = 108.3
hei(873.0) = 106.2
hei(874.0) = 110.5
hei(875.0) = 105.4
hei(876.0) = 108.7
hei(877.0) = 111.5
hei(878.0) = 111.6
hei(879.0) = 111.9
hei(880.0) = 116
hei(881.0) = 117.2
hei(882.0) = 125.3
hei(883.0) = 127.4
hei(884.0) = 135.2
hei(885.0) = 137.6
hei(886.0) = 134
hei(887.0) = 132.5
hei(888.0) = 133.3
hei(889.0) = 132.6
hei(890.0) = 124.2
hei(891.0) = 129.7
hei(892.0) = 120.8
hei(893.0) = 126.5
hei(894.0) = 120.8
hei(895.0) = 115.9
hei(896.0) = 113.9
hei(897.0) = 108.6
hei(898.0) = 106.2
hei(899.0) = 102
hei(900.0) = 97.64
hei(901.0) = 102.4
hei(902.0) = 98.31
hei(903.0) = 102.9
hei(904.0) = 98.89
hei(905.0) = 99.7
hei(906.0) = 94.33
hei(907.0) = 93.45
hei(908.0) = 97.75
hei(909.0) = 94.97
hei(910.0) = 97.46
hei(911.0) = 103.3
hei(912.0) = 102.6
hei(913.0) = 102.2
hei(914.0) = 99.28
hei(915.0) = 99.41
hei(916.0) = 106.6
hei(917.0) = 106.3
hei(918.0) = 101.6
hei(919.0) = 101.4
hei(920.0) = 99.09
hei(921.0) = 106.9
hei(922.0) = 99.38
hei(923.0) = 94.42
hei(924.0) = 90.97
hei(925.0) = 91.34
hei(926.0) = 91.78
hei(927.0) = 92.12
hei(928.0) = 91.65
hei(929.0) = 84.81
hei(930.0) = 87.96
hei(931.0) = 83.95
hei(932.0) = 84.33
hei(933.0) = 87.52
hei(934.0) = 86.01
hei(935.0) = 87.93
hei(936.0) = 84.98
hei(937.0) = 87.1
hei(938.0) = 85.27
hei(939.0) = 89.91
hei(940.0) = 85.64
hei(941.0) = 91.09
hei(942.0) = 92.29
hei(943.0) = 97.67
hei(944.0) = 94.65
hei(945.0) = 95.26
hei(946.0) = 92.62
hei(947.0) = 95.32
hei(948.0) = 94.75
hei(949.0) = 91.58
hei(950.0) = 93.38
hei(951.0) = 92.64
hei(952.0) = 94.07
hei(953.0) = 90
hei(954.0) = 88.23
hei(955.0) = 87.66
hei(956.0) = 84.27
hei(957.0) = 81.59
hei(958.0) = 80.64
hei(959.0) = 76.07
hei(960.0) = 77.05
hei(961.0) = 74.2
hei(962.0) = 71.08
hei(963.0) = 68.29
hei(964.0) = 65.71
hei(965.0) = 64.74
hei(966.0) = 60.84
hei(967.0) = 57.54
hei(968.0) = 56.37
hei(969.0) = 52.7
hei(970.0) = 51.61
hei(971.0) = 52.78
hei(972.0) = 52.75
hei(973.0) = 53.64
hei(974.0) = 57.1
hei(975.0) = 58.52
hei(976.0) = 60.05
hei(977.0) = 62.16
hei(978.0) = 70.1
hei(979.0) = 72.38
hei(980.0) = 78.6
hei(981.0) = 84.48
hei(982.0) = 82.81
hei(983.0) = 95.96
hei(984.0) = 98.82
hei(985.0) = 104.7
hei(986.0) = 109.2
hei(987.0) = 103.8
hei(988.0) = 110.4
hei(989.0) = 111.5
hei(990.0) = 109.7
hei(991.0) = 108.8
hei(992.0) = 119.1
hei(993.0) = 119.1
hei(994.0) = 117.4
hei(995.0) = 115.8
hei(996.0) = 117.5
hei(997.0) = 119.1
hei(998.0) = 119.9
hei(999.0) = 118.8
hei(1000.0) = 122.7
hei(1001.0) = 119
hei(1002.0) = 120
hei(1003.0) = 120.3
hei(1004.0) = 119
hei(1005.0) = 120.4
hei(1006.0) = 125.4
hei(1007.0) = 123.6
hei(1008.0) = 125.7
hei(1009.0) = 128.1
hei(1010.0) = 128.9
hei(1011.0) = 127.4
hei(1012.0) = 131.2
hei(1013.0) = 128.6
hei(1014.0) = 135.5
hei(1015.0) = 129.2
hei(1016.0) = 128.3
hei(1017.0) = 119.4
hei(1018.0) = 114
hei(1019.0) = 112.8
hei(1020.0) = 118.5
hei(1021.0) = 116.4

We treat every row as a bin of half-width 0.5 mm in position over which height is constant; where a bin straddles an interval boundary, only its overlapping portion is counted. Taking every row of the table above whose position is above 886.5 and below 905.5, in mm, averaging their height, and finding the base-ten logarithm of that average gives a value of 2.06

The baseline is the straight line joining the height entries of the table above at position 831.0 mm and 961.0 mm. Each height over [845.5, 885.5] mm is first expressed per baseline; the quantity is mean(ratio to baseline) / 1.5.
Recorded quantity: 0.775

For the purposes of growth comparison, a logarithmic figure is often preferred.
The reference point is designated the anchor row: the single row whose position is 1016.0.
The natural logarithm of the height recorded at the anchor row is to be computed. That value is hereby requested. 4.85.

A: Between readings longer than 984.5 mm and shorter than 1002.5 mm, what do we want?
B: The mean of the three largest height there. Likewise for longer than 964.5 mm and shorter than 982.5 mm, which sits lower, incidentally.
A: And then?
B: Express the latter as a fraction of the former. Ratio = 0.68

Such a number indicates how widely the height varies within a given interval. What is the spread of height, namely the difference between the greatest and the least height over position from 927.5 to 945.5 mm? 13.7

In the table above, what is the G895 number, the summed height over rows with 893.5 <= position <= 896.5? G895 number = 351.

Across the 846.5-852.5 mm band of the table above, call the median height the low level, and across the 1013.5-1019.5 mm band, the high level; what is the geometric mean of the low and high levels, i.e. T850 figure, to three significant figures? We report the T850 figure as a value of 108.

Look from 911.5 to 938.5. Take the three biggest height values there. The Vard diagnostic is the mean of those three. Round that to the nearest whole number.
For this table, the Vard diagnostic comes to 107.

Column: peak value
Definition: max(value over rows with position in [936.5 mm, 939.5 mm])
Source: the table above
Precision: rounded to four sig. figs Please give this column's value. 89.91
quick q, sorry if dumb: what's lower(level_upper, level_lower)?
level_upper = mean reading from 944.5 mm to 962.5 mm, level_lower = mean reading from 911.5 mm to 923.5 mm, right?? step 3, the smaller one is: 87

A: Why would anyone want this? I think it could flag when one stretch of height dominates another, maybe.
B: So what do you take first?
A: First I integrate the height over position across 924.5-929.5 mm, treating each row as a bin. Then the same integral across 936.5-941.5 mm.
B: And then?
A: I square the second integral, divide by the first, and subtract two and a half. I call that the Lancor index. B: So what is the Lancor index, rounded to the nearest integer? 424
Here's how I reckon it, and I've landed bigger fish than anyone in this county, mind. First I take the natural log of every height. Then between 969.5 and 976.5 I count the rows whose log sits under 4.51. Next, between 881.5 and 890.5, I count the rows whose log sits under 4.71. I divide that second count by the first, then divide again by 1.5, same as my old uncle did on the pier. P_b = 0.0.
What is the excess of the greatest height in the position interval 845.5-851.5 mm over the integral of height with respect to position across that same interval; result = -461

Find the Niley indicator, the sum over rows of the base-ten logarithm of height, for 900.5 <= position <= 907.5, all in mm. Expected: 14.0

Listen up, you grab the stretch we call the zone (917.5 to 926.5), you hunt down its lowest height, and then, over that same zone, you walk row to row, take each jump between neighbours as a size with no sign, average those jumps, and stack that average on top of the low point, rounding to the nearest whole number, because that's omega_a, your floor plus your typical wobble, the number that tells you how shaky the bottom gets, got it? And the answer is 94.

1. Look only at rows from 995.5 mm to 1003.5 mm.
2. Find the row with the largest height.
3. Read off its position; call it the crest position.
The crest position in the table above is 1000.0 mm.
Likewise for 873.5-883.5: 883.0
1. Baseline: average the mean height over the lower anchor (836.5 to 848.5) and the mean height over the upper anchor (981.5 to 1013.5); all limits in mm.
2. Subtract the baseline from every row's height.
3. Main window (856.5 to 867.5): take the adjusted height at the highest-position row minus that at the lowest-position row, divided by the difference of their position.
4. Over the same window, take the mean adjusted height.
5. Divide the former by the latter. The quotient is 0.14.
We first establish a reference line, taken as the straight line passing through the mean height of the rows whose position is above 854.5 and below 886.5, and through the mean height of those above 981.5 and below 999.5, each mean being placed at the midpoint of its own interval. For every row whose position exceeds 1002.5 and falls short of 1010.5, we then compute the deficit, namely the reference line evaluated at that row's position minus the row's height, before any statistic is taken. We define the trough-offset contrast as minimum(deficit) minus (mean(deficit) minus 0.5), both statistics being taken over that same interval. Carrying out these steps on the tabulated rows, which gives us -4.5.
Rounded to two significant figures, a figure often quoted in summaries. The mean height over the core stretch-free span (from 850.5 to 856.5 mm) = 96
